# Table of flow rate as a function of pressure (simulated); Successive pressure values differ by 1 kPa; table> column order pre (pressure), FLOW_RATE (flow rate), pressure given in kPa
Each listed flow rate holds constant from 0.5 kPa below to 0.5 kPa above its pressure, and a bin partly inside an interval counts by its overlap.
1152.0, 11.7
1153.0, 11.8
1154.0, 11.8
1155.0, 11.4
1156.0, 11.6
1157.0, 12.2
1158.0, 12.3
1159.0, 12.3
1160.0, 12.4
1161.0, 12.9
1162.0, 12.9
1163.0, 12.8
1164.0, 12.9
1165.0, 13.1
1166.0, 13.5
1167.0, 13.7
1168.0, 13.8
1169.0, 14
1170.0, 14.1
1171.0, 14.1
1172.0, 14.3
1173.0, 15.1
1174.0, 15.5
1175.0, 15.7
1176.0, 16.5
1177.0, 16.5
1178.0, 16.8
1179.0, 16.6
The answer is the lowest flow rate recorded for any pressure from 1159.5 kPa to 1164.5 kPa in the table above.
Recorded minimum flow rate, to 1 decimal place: 12.4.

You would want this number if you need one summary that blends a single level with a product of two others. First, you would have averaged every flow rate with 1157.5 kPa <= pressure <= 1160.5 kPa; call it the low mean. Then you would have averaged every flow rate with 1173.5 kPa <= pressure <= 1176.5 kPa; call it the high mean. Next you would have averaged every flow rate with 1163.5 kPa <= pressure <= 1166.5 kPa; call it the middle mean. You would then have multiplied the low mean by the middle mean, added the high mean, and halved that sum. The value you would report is 89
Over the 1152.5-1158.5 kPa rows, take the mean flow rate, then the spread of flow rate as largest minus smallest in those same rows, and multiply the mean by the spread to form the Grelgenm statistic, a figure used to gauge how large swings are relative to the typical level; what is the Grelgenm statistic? 11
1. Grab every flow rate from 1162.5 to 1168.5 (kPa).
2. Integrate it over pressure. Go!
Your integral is 80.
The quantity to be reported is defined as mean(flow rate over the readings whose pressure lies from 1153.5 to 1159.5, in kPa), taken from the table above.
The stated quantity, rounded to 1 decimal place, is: 11.9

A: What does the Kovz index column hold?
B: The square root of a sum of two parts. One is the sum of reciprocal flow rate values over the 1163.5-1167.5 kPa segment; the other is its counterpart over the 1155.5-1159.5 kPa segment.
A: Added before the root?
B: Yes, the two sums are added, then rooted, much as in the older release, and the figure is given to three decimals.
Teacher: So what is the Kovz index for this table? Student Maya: 0.795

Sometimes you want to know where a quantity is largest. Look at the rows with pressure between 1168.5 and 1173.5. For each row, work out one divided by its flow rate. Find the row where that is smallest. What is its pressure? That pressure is 1173.0 kPa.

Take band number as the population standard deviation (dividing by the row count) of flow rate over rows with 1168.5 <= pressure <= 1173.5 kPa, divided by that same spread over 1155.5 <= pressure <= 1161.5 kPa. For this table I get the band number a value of 1.1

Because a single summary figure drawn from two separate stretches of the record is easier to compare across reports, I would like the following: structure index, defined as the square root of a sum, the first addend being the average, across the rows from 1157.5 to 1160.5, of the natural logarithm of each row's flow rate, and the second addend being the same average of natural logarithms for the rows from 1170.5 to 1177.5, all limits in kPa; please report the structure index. 2.29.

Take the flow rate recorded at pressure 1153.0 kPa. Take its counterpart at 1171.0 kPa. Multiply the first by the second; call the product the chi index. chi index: 166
